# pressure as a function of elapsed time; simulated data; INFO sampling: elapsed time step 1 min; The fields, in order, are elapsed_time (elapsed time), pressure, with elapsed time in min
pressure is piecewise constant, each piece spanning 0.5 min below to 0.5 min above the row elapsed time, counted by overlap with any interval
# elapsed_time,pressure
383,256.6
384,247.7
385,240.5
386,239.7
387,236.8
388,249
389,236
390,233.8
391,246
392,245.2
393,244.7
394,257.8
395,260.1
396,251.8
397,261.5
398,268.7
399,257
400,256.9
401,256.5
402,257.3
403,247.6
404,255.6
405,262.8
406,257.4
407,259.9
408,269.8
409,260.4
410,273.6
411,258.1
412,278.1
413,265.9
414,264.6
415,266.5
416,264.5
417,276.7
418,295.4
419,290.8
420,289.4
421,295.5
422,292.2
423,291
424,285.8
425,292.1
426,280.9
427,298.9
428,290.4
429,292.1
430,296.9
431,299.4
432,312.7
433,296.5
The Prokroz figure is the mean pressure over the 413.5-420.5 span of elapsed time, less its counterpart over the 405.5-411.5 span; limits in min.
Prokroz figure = 15.1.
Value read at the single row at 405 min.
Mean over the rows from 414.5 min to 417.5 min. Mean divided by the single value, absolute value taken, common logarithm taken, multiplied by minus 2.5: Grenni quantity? -0.026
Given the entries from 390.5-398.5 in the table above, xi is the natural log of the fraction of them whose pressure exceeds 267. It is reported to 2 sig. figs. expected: -2.1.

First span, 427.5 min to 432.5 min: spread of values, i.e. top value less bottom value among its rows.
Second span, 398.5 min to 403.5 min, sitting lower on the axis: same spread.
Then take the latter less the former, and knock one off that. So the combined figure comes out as -14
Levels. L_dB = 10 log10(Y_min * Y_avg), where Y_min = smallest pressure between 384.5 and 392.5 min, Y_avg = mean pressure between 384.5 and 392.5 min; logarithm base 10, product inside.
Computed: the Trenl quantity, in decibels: 47.5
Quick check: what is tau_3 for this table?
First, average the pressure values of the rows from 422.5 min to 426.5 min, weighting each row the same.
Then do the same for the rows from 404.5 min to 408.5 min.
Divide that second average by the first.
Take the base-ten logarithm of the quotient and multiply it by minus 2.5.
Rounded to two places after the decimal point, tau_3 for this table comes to 0.10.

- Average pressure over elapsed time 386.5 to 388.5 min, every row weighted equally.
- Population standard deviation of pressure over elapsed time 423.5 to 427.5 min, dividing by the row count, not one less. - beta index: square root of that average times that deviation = 40.5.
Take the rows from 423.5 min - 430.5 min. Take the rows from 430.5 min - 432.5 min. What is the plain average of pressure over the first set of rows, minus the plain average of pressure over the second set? -15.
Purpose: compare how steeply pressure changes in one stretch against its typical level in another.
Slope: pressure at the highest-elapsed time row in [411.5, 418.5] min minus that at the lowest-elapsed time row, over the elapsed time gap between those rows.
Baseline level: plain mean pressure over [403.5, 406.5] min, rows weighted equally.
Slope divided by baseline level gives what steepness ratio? 0.011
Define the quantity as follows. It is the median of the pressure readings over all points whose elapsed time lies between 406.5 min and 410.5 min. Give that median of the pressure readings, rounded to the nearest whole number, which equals 265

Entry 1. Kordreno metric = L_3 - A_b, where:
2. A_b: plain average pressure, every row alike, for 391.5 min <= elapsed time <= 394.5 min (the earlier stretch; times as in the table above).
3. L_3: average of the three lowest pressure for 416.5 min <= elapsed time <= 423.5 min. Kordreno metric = 36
